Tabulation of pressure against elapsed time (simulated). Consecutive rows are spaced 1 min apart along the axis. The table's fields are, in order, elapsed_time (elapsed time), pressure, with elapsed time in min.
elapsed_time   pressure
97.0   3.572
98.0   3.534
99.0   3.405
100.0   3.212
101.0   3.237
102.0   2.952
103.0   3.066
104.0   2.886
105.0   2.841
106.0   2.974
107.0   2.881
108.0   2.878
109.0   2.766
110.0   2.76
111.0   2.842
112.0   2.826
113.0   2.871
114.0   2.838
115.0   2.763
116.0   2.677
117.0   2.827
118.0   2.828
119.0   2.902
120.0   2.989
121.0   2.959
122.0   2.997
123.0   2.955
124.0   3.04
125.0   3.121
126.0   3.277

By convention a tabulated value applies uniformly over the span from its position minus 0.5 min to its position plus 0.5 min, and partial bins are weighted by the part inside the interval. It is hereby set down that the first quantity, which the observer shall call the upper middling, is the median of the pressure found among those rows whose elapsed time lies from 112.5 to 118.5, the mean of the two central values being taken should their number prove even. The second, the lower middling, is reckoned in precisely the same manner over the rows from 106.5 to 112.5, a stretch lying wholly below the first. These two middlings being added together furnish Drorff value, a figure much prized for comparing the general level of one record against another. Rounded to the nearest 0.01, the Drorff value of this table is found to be 5.66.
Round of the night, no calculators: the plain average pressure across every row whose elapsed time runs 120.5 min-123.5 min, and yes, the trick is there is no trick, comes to 2.97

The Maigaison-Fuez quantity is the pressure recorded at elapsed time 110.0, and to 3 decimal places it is 2.760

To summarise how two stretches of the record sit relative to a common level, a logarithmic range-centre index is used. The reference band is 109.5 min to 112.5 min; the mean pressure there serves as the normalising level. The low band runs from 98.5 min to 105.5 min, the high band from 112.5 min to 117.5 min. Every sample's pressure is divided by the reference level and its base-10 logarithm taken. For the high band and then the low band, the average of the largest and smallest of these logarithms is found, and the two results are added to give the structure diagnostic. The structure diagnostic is 0.038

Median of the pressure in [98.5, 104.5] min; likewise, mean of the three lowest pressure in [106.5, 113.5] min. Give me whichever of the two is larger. 3.14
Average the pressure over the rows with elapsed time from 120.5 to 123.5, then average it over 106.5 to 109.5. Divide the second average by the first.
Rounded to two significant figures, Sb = 0.96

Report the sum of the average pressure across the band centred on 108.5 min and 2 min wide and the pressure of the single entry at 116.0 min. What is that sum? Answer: 5.50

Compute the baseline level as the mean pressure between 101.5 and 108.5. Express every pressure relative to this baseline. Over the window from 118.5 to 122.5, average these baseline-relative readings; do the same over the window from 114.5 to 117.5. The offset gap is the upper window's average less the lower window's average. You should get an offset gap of 0.21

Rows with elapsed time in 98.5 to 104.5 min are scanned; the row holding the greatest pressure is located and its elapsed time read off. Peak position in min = 99.0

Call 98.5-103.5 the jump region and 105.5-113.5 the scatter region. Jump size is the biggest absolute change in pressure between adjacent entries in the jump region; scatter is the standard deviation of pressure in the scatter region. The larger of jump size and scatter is 0.285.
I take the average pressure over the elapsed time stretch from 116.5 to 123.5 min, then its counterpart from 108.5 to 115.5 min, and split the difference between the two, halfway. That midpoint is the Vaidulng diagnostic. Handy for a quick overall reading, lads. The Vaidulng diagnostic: 2.87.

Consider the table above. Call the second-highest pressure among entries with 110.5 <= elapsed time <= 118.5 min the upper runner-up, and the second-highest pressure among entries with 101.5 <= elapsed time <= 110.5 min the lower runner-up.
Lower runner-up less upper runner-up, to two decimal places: 0.13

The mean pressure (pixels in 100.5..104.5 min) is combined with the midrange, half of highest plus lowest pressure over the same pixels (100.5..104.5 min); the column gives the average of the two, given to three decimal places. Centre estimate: 3.048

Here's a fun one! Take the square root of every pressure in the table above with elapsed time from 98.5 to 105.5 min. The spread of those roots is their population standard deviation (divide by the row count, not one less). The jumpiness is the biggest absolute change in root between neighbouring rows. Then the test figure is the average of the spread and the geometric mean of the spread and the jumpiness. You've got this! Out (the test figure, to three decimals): 0.061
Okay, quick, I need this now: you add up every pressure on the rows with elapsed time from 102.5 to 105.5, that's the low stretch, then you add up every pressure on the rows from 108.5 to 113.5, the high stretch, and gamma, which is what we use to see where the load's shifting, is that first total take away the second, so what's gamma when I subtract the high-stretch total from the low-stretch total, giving -5.3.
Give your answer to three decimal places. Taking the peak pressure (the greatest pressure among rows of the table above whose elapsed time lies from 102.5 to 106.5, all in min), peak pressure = 3.066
